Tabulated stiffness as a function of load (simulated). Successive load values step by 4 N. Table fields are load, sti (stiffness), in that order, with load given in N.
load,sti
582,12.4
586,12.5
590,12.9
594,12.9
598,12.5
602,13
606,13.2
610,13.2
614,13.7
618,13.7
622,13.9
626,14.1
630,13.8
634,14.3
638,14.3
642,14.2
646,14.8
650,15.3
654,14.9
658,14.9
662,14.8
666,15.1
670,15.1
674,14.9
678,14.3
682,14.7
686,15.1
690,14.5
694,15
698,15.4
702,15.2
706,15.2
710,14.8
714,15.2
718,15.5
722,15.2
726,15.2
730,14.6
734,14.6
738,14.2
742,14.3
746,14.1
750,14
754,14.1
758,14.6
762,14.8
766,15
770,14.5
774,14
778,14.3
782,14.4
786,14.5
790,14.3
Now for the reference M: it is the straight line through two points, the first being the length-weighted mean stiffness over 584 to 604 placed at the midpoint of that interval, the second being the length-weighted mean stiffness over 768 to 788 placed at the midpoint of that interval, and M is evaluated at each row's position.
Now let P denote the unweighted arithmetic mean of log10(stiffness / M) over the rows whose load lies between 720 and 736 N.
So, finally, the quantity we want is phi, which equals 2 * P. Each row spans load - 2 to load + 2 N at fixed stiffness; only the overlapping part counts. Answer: 0.060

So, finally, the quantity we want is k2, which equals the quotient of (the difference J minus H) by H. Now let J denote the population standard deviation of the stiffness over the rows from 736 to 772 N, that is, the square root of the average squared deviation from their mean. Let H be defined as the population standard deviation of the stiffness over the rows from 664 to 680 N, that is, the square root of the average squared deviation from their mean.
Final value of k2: 0.00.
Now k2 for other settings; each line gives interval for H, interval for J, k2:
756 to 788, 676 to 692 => 0.04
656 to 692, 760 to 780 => 0.33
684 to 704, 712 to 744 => 0.51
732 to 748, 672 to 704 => 0.84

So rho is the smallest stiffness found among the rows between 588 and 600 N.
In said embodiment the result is 12.5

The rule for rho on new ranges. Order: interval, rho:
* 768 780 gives 14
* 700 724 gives 14.8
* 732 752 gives 14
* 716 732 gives 14.6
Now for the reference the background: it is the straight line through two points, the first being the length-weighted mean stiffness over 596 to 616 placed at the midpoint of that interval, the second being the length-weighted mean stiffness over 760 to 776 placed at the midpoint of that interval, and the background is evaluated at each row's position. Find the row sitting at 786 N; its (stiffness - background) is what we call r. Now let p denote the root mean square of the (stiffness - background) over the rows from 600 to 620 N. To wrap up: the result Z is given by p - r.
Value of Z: 0.55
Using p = 0.3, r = -0.2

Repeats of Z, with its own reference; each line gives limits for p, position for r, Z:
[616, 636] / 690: 0.06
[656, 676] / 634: 0.38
